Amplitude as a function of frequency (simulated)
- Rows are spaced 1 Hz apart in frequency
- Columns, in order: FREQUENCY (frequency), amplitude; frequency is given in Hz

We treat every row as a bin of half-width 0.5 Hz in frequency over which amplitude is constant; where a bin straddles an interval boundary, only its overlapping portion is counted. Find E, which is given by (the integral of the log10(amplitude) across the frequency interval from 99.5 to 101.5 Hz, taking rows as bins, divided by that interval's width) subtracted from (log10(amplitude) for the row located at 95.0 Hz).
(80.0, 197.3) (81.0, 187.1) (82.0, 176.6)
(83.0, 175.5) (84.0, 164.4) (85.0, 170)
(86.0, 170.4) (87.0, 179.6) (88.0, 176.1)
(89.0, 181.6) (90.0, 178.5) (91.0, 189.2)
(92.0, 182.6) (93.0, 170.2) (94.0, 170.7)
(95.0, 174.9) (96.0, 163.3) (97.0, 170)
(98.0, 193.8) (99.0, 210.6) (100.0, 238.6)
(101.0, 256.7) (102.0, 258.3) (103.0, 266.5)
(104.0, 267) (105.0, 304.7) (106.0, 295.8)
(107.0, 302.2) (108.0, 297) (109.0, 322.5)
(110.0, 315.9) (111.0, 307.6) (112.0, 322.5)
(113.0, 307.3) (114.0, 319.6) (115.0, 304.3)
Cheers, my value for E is -0.15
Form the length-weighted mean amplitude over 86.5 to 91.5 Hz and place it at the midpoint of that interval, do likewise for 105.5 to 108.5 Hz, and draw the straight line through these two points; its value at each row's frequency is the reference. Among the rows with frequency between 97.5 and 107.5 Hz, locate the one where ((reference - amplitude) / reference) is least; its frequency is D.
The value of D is 105.0 Hz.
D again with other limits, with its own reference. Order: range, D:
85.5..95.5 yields 87.0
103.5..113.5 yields 105.0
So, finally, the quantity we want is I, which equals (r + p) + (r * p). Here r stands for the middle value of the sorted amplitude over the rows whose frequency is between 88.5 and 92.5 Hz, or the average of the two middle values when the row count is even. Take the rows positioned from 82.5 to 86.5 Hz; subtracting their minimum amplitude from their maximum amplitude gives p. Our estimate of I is 2215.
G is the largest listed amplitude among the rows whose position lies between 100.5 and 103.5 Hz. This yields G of 266.5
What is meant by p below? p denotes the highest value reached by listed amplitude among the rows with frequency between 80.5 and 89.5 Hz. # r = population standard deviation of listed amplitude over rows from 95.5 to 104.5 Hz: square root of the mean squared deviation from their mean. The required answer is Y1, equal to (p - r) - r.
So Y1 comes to 109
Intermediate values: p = 187.1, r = 39.2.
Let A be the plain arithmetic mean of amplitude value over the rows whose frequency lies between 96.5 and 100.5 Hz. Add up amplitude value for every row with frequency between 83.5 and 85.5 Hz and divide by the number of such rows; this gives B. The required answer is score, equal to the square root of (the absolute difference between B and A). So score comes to 6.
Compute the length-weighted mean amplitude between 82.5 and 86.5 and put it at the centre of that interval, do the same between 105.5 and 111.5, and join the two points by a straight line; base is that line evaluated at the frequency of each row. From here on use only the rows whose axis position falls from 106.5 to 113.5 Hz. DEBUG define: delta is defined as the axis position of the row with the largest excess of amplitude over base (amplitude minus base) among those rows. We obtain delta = 109.0 Hz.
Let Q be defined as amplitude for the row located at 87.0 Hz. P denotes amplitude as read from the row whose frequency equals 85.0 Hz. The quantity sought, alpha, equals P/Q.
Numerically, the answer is 0.95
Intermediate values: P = 170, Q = 179.6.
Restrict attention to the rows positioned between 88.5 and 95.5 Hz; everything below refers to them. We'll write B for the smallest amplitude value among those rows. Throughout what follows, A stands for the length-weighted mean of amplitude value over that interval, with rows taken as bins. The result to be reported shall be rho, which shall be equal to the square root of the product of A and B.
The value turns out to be 174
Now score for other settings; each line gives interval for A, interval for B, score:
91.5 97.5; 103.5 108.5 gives 11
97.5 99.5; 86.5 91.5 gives 5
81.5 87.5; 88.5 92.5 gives 3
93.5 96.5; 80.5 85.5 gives 2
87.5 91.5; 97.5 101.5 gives 7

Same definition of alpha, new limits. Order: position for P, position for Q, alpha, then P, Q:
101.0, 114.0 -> 0.80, 256.7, 319.6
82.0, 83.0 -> 1.01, 176.6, 175.5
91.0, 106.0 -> 0.64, 189.2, 295.8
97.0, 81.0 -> 0.91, 170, 187.1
